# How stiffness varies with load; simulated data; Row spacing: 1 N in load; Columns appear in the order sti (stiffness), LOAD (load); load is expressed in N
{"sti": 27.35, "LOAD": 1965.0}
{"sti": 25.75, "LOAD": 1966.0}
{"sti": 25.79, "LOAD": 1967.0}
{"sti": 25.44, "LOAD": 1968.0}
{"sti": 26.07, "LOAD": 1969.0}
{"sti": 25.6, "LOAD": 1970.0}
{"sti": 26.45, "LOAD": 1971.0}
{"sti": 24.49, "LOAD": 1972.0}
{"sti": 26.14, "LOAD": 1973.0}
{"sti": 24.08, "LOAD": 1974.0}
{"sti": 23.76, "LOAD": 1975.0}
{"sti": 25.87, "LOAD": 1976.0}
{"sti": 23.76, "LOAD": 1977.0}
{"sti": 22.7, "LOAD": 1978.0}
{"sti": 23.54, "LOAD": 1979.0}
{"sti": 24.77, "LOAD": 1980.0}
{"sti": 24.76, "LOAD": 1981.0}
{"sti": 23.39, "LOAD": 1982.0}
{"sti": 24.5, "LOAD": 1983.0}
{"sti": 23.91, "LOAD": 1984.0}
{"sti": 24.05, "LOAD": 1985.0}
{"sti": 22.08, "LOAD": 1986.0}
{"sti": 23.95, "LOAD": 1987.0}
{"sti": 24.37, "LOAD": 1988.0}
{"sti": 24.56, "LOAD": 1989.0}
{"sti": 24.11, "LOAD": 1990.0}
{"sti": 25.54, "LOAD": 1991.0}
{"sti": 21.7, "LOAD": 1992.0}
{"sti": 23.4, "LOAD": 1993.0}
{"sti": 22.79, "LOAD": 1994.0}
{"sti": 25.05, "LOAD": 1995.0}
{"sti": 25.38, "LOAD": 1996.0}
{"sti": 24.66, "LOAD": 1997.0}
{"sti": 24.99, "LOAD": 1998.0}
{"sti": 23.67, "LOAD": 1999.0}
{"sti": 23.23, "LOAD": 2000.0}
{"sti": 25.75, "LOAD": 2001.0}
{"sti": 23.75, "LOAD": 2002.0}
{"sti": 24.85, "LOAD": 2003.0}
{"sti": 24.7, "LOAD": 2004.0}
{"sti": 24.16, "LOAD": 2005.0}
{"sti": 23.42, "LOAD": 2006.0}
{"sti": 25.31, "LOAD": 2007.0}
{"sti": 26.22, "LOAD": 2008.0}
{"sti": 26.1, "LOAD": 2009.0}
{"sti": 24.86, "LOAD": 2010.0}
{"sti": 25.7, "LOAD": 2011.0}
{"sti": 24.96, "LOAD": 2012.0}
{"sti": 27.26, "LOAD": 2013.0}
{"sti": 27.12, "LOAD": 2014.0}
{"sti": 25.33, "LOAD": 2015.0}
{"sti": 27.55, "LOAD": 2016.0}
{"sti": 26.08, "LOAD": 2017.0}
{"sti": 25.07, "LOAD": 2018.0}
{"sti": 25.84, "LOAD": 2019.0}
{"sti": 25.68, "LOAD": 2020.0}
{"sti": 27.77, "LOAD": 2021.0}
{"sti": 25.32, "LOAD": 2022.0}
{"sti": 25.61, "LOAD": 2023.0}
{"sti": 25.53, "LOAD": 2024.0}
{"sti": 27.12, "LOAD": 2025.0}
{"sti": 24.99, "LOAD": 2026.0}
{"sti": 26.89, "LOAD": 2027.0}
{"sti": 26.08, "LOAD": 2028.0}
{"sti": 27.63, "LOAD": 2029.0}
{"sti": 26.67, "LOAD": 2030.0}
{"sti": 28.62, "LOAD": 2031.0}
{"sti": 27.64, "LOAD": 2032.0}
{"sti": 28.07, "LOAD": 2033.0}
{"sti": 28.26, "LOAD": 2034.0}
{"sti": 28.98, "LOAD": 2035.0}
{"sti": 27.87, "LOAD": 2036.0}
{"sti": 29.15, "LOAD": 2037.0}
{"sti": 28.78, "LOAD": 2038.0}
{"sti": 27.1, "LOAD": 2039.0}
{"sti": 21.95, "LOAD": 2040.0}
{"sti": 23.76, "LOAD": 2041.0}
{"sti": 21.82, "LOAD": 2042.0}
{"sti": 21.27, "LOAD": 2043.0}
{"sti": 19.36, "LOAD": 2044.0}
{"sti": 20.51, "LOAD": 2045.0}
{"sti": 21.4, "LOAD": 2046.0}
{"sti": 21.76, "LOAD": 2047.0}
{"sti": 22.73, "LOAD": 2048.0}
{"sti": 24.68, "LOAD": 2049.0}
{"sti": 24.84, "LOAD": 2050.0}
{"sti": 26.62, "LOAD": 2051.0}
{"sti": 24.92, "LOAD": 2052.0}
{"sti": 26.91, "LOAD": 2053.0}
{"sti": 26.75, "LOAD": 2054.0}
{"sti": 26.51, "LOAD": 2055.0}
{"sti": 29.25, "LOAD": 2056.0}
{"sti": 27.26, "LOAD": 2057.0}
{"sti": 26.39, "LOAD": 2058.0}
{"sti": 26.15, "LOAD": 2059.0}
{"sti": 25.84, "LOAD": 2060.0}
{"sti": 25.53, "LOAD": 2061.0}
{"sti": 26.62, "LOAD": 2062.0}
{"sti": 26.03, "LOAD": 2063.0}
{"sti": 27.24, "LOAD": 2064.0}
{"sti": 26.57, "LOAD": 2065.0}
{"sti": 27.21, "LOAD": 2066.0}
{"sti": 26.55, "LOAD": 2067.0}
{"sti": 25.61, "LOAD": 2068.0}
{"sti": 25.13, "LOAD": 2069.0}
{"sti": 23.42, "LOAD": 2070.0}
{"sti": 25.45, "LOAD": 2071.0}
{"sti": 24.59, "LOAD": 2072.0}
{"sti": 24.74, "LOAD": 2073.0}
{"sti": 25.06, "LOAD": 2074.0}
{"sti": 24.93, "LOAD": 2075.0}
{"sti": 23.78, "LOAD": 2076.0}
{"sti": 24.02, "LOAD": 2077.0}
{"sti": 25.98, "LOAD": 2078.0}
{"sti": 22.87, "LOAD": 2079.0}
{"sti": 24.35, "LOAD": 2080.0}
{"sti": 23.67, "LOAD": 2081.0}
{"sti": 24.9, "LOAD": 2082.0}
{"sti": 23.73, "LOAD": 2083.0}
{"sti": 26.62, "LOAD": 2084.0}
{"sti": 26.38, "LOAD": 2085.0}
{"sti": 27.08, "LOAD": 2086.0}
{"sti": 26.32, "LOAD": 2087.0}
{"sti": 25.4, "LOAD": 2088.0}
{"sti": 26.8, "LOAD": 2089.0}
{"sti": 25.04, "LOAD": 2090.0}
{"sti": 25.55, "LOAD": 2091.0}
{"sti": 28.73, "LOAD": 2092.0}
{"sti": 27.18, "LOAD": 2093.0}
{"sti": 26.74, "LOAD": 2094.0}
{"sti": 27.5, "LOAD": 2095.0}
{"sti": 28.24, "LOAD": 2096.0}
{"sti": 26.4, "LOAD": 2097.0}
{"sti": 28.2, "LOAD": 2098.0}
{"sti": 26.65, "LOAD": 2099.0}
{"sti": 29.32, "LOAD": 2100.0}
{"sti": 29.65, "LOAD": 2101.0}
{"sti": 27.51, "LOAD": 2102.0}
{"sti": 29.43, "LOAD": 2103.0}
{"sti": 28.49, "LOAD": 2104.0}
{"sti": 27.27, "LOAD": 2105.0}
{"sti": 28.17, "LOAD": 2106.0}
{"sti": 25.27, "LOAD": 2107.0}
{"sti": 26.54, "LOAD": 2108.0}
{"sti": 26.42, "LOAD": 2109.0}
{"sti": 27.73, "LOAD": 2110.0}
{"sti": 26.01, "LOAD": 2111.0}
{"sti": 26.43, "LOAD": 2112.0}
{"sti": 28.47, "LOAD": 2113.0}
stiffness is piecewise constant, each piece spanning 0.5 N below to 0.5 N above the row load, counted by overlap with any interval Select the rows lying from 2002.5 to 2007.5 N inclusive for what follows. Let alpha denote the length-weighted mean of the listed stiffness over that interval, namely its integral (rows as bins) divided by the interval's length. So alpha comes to 24.5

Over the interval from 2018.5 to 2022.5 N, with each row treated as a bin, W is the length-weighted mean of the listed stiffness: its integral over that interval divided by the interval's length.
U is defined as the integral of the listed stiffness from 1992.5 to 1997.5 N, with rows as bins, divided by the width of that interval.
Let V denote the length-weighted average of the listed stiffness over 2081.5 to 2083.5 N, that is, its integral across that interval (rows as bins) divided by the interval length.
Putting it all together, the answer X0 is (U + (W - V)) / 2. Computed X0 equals 13.0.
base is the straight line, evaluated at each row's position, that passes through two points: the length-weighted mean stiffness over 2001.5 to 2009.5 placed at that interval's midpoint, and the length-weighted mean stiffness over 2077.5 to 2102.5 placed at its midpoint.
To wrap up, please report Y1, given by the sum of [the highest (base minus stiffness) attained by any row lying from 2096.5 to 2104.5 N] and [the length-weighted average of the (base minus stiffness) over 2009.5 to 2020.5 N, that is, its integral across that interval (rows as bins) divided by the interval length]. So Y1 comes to -0.8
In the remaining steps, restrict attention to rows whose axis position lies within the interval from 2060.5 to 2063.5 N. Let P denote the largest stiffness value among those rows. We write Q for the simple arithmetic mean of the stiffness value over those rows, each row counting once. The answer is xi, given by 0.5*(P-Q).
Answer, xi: 0.3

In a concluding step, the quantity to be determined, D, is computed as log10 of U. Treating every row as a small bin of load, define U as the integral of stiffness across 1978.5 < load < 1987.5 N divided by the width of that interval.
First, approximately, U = 23.9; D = 1.38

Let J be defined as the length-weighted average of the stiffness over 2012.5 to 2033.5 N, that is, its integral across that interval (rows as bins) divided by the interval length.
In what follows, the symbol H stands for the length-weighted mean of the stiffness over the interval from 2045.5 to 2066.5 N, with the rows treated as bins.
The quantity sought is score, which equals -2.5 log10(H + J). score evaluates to -4.30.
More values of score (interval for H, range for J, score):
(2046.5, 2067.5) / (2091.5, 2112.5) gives -4.32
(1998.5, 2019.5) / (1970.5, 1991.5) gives -4.24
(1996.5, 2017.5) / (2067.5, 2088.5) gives -4.25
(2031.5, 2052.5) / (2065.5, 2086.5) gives -4.24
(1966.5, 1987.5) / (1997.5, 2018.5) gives -4.24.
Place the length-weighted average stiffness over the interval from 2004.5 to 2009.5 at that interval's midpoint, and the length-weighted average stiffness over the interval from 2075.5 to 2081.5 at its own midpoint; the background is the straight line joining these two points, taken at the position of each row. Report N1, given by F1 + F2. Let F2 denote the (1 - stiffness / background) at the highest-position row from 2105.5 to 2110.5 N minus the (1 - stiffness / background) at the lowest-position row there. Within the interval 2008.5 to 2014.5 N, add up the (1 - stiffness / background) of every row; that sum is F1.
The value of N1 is -0.23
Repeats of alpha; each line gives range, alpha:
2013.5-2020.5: 26.1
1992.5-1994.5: 23.1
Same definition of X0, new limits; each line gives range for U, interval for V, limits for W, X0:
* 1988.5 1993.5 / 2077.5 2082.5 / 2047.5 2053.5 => 12.3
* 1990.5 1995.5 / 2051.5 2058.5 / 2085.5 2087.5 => 11.8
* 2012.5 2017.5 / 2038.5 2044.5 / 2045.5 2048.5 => 13.0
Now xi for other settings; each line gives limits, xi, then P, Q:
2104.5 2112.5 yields 0.7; 28.17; 26.7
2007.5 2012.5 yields 0.3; 26.22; 25.6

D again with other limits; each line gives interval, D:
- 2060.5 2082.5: 1.40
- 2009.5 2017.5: 1.42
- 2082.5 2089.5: 1.42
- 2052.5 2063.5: 1.43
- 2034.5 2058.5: 1.40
